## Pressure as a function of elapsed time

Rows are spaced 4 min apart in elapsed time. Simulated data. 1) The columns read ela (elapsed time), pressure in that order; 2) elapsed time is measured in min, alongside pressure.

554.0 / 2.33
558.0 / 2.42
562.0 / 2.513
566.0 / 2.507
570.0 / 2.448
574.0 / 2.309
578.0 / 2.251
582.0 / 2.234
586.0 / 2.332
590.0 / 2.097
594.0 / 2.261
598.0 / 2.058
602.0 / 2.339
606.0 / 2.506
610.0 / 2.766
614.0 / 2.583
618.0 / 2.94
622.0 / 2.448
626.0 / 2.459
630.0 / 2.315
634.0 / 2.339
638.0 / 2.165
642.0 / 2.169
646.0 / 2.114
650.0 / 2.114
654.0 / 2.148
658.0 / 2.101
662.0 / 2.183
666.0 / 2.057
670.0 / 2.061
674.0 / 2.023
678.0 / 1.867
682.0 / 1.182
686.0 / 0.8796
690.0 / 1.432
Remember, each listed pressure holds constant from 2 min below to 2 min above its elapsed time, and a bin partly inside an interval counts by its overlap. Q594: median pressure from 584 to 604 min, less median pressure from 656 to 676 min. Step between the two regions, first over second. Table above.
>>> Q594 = 0.2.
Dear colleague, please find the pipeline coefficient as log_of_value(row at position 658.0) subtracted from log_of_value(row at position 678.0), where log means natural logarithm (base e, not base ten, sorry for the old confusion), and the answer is -0.12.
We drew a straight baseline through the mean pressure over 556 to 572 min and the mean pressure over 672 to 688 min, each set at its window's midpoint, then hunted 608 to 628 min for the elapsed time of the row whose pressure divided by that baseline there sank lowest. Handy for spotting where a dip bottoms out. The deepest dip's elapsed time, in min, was 622.0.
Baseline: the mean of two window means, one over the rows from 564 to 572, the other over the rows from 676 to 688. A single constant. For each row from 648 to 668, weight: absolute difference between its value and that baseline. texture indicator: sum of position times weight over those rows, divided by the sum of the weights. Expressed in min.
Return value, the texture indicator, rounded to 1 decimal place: 657.7 min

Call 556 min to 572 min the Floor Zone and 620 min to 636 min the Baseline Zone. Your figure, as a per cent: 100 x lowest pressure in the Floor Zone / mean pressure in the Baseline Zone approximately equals 101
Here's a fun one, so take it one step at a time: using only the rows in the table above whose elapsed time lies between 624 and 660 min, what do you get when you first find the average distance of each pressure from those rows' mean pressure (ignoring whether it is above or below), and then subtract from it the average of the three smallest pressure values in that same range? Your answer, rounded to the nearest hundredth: -2.00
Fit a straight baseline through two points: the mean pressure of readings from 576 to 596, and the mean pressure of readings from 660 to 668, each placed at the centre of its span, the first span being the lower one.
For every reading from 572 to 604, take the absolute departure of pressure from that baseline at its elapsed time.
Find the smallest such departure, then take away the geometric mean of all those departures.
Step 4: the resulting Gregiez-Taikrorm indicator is -0.041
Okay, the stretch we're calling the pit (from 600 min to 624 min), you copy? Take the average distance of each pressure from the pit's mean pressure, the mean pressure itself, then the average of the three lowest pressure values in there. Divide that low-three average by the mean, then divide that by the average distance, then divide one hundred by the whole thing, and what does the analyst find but 18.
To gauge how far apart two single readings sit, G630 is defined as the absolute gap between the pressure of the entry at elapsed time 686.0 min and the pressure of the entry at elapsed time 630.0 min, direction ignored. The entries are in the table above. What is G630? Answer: 1.4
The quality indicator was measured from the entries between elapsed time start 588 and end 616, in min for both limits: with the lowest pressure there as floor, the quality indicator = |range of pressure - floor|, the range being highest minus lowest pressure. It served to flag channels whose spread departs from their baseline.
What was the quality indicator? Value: 1.35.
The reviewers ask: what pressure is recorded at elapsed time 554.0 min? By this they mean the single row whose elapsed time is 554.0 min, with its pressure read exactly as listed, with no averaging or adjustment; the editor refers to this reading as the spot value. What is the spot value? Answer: 2.33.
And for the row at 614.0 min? 2.583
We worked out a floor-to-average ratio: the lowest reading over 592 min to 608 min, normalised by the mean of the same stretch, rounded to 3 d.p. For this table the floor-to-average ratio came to 0.898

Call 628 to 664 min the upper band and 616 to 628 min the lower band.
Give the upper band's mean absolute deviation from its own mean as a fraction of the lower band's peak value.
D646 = 0.02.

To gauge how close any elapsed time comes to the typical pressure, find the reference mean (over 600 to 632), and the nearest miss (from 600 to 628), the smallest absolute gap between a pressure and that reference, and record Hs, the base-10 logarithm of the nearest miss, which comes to -1.41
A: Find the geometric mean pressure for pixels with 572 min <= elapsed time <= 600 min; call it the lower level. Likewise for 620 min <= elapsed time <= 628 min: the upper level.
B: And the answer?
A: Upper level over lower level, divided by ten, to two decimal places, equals 0.11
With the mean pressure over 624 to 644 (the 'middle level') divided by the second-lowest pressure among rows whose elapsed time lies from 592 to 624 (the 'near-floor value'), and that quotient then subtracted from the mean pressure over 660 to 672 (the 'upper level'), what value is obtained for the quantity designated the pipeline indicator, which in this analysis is 1.1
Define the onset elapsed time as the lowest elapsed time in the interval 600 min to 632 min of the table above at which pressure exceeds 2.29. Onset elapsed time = 602.0 min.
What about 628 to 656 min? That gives 630.0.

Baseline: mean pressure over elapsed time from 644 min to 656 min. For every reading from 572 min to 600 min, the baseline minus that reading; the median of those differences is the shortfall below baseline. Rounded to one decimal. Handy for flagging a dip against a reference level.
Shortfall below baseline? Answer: -0.1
